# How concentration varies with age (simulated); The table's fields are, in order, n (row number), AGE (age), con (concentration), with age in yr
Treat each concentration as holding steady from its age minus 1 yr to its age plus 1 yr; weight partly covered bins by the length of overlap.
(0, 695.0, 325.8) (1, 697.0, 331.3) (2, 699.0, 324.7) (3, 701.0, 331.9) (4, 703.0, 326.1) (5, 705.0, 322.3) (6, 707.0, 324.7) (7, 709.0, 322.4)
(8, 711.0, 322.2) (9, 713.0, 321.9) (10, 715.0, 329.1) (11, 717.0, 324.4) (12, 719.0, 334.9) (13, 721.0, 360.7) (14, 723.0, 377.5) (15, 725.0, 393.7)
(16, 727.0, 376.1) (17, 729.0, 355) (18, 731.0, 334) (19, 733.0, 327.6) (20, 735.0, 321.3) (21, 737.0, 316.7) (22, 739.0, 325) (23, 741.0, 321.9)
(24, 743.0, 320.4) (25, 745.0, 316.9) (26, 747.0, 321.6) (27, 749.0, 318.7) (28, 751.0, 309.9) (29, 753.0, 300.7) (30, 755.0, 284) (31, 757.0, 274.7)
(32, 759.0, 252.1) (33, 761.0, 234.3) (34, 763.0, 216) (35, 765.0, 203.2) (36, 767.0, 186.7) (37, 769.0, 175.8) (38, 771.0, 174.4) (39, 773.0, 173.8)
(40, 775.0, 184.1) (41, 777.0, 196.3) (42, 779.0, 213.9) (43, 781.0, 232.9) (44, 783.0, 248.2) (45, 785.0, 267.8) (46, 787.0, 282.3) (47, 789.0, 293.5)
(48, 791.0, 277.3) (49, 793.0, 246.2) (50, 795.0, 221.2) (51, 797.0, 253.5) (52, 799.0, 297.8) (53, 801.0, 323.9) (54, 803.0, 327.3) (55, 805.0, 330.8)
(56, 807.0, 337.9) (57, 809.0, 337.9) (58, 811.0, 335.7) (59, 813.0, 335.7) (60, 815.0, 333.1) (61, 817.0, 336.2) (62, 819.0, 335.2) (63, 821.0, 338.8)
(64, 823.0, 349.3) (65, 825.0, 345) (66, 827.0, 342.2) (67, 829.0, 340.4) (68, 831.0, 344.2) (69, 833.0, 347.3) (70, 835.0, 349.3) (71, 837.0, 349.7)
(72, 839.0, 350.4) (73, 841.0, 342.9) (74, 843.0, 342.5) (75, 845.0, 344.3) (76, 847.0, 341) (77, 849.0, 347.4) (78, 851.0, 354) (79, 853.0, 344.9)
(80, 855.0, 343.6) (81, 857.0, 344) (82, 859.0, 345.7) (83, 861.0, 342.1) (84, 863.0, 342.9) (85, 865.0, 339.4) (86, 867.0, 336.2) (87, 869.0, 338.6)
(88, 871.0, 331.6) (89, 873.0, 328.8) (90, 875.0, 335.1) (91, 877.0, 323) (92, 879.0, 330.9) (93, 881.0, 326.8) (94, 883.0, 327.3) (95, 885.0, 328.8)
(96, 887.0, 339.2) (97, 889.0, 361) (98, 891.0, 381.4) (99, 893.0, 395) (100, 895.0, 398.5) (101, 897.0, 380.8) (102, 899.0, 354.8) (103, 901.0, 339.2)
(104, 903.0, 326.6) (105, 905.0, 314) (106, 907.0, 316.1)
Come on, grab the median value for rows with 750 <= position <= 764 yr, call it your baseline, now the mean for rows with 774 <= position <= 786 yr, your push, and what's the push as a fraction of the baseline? 0.81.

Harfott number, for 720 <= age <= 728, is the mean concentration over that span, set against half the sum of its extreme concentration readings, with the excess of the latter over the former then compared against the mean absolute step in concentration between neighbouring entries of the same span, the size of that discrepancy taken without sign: 17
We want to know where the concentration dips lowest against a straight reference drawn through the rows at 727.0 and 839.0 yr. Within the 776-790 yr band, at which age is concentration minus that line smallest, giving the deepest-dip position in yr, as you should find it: 777.0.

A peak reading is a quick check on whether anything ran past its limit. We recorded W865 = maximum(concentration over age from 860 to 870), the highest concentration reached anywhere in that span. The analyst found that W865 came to 342.9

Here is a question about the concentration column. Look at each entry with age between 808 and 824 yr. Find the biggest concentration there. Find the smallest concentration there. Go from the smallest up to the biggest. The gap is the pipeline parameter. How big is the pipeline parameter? 16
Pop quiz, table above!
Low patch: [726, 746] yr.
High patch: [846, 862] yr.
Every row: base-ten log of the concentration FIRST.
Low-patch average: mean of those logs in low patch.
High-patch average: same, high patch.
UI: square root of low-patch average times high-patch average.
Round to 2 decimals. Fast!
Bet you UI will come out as 2.53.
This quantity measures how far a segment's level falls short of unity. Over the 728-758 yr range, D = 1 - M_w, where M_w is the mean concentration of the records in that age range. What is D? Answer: -316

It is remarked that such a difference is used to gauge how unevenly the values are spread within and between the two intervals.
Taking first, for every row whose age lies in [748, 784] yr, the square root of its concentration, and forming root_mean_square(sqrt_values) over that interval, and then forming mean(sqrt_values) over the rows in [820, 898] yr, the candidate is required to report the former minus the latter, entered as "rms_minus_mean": -3.4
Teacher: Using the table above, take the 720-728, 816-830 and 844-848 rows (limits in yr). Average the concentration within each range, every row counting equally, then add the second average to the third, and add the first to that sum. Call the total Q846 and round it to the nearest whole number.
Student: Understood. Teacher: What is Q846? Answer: 1061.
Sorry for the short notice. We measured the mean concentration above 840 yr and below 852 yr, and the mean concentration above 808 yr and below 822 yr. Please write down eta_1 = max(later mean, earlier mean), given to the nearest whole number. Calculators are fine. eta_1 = 345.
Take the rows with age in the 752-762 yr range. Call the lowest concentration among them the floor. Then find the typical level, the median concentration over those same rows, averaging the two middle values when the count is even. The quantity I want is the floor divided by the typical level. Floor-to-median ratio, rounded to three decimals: 0.853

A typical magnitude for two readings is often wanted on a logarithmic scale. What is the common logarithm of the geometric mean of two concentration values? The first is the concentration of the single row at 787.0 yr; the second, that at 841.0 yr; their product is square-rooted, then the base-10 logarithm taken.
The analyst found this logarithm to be 2.49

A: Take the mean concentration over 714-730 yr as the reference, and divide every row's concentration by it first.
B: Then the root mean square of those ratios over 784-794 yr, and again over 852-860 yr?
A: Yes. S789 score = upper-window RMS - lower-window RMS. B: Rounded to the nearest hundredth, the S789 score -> 0.20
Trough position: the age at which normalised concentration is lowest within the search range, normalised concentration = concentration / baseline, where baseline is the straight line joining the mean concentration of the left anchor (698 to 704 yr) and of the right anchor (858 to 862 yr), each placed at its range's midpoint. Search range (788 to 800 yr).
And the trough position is 795.0 yr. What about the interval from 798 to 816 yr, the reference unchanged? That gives 799.0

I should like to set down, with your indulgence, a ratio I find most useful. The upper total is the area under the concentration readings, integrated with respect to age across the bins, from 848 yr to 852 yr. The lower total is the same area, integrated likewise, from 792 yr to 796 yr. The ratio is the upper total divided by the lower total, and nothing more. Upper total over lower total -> 1.5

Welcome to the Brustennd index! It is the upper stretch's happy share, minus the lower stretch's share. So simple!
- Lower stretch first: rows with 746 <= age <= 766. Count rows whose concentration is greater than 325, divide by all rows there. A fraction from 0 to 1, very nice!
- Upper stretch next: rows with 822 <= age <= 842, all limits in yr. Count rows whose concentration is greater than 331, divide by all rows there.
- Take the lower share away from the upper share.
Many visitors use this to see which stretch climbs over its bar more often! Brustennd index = 1.0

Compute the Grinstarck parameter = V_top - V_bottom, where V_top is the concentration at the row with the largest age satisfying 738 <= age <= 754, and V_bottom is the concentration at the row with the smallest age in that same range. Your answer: -24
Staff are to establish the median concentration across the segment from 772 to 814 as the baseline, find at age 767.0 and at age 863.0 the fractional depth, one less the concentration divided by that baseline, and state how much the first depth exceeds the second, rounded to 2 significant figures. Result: 0.56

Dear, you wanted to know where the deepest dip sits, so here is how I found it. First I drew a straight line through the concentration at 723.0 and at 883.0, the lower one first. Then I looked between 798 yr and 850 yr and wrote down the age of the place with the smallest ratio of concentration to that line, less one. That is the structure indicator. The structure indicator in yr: 799.0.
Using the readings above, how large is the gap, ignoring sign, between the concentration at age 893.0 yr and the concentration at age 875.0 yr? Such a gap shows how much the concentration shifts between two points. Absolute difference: 60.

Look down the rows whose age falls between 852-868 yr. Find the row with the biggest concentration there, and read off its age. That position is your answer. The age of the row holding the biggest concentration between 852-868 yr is 859.0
